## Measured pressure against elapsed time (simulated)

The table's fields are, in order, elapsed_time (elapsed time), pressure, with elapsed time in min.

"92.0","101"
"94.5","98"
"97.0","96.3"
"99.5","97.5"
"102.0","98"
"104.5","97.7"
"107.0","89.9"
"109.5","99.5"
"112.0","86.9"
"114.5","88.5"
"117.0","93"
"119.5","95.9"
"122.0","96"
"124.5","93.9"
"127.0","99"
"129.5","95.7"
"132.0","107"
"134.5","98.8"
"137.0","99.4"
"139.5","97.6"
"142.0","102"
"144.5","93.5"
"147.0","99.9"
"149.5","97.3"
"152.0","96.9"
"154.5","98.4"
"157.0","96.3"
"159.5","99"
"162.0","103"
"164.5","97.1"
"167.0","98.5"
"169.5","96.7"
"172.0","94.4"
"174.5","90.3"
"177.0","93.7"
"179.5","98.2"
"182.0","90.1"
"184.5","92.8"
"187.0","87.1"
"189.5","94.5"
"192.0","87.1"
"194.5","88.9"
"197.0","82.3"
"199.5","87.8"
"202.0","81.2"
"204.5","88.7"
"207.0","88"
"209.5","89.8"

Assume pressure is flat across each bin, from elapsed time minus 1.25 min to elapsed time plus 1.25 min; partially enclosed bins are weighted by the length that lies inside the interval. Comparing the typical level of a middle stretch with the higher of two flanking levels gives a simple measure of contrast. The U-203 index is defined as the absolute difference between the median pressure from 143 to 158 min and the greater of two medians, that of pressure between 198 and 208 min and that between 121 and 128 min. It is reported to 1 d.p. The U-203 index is 1.1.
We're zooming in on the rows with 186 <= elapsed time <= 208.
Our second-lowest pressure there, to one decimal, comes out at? 82.3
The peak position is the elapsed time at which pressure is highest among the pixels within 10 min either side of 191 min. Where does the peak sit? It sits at 189.5 min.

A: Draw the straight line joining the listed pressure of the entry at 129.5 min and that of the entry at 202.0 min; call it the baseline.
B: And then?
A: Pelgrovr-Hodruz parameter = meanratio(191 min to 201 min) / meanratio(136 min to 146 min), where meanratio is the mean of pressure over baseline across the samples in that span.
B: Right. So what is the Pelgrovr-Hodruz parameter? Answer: 1.00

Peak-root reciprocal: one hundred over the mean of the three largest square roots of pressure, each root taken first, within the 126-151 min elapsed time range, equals 9.9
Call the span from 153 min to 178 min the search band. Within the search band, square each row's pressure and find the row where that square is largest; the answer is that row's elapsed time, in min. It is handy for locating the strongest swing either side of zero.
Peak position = 162.0 min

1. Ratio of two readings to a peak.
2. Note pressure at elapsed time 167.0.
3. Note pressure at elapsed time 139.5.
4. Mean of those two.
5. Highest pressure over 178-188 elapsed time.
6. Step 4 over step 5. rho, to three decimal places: 0.998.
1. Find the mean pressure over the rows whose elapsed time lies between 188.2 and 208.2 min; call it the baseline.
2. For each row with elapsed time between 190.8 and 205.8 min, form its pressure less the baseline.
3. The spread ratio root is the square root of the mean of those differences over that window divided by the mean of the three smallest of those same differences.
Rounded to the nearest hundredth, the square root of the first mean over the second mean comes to 0.59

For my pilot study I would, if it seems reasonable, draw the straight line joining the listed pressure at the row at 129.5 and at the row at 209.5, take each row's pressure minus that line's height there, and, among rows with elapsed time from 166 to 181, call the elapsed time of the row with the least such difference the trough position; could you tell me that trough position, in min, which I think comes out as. 174.5 min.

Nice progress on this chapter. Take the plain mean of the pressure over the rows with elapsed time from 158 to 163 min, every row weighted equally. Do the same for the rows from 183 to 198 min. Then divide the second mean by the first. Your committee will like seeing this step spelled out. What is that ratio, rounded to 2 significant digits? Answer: 0.88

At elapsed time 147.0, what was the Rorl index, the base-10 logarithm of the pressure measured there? 2.00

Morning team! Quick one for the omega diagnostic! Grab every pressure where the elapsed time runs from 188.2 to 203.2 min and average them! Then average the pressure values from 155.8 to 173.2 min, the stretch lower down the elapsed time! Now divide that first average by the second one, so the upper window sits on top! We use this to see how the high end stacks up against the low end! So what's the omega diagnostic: 0.89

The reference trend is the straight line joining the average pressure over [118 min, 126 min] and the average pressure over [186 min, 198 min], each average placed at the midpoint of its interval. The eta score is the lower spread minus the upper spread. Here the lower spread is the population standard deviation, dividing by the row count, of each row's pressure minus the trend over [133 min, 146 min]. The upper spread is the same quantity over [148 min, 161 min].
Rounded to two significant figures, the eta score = 1.5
